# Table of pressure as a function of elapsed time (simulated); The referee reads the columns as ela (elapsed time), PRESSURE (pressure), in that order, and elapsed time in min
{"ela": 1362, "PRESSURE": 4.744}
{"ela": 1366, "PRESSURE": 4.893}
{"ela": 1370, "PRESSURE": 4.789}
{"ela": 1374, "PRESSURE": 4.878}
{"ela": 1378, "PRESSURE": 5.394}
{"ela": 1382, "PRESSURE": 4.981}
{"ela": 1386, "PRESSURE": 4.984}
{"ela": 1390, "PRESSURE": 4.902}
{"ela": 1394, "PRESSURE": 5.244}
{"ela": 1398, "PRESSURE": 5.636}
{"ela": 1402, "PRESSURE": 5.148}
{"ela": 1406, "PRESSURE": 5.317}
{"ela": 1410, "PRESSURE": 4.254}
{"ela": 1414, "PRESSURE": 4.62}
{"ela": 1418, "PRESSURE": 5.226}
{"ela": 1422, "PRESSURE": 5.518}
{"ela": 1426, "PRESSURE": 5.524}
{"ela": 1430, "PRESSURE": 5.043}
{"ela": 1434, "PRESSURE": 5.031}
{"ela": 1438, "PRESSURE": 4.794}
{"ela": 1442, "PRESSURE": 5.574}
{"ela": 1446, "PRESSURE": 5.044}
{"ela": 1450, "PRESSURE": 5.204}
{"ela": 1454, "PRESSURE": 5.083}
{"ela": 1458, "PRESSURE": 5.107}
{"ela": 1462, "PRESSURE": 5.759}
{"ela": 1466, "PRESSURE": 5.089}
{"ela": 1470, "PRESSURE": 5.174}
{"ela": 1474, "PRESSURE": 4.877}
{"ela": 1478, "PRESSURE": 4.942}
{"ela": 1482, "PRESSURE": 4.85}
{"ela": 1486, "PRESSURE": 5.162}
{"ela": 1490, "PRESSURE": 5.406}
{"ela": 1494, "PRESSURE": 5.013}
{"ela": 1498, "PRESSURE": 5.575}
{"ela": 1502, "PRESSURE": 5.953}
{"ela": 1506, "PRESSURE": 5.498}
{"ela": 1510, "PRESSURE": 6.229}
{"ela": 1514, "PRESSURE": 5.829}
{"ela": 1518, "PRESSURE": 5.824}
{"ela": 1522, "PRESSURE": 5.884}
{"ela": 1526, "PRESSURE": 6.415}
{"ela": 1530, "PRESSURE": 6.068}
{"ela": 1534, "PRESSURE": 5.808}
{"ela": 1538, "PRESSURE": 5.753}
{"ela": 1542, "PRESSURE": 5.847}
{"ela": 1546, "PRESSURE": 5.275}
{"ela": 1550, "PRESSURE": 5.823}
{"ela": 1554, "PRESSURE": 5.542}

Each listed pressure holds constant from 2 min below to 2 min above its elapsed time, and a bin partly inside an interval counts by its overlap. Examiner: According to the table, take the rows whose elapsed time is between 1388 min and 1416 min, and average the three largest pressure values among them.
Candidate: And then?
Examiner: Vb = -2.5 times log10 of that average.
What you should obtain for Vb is -1.83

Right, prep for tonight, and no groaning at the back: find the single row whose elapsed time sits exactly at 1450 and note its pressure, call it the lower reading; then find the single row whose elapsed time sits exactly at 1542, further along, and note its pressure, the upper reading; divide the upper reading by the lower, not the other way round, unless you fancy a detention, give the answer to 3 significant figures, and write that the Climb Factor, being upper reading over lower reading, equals 1.12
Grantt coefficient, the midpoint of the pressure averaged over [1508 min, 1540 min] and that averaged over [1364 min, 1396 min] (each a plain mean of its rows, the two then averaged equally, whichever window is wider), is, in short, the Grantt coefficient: 5.49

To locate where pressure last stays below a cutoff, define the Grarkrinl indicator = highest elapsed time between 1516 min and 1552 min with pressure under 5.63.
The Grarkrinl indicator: 1546 min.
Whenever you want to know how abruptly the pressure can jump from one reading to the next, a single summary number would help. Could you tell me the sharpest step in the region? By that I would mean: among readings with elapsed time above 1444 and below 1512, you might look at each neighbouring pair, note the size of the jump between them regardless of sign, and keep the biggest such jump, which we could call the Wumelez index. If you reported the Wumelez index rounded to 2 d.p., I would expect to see 0.73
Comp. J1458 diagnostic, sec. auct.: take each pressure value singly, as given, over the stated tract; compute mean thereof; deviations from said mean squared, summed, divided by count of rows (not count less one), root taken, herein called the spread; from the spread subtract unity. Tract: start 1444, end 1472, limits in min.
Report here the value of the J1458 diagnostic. -0.77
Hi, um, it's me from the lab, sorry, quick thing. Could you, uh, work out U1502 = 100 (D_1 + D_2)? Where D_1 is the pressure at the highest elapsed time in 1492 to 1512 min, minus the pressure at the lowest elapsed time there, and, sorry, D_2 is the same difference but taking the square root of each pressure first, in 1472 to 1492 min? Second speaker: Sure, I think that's 133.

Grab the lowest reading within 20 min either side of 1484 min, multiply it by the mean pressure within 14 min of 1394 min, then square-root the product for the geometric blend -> 5.01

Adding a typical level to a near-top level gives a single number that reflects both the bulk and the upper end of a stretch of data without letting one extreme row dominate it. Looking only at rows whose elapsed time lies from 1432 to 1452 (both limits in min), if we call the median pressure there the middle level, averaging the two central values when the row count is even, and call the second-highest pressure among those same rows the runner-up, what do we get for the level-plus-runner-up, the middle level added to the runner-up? 10.25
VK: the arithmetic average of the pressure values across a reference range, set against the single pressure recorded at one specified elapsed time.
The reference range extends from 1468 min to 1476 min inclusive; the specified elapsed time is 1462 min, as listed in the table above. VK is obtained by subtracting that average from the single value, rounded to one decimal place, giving 0.7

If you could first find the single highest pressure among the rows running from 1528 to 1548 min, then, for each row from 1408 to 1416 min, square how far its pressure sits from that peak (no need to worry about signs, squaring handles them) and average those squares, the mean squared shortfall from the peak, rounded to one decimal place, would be 2.7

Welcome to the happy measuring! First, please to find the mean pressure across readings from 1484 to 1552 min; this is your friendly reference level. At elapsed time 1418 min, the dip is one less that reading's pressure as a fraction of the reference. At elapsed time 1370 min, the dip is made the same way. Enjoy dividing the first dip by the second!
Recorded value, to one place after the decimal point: 0.5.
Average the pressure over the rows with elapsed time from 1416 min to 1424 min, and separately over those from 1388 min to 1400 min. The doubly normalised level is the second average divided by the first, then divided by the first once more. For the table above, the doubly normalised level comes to 0.18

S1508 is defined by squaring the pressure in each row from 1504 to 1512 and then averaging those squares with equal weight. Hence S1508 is 34.5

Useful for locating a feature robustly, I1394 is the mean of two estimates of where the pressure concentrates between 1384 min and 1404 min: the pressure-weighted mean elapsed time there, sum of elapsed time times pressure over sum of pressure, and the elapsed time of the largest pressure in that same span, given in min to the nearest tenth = 1396.1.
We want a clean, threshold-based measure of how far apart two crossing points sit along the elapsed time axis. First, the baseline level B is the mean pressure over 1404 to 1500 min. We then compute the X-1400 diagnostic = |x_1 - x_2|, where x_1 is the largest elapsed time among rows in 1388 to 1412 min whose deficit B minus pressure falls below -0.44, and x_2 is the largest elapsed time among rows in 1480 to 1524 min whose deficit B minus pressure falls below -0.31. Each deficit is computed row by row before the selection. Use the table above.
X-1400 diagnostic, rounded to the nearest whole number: 124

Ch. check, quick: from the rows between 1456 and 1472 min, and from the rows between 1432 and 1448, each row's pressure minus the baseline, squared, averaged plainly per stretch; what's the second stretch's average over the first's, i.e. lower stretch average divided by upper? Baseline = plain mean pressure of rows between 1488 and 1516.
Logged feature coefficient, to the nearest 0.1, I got 1.8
